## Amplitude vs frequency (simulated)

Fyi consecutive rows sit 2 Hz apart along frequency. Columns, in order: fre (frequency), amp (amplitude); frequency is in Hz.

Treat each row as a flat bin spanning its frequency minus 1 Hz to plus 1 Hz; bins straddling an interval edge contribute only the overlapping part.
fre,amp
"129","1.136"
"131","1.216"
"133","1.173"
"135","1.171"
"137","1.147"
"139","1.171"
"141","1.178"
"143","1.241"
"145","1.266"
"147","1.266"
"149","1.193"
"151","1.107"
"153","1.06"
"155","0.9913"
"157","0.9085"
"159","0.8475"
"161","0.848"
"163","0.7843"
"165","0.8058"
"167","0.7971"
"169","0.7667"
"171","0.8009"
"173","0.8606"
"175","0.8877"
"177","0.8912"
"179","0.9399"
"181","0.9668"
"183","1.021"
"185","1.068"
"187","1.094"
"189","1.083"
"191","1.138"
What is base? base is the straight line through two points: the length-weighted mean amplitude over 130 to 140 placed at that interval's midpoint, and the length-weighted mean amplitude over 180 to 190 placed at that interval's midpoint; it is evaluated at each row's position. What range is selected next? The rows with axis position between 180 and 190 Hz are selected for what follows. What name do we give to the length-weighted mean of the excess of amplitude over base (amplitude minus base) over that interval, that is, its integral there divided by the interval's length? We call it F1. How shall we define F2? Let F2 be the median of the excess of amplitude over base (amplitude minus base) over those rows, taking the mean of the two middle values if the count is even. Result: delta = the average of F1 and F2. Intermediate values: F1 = 0.00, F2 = 0.02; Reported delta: 0.01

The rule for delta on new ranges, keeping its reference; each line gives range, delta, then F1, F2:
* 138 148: 0.08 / 0.07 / 0.09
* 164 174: -0.29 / -0.28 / -0.29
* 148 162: -0.13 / -0.13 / -0.13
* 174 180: -0.17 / -0.16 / -0.18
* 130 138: 0.00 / 0.00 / -0.01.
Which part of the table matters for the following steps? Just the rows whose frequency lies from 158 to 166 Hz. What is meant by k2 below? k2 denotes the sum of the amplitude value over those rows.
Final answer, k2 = 3.3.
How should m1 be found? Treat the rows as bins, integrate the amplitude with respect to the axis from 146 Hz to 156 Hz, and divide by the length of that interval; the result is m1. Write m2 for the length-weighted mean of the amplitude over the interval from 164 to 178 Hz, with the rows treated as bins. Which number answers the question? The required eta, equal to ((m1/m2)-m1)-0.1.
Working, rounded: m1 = 1.1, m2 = 0.83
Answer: 0.13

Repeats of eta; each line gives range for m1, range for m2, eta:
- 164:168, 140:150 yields -0.25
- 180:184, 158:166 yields 0.12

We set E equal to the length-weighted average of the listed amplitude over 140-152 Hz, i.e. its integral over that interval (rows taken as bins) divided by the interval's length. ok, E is 1.21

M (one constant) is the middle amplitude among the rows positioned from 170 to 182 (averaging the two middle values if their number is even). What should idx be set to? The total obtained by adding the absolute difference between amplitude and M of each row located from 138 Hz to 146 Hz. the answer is 1.3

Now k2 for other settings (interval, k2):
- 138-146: 4.9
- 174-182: 3.7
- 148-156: 4.4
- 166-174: 3.2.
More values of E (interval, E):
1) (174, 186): 0.96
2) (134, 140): 1.16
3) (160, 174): 0.81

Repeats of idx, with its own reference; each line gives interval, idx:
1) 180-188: 0.6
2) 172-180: 0.1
